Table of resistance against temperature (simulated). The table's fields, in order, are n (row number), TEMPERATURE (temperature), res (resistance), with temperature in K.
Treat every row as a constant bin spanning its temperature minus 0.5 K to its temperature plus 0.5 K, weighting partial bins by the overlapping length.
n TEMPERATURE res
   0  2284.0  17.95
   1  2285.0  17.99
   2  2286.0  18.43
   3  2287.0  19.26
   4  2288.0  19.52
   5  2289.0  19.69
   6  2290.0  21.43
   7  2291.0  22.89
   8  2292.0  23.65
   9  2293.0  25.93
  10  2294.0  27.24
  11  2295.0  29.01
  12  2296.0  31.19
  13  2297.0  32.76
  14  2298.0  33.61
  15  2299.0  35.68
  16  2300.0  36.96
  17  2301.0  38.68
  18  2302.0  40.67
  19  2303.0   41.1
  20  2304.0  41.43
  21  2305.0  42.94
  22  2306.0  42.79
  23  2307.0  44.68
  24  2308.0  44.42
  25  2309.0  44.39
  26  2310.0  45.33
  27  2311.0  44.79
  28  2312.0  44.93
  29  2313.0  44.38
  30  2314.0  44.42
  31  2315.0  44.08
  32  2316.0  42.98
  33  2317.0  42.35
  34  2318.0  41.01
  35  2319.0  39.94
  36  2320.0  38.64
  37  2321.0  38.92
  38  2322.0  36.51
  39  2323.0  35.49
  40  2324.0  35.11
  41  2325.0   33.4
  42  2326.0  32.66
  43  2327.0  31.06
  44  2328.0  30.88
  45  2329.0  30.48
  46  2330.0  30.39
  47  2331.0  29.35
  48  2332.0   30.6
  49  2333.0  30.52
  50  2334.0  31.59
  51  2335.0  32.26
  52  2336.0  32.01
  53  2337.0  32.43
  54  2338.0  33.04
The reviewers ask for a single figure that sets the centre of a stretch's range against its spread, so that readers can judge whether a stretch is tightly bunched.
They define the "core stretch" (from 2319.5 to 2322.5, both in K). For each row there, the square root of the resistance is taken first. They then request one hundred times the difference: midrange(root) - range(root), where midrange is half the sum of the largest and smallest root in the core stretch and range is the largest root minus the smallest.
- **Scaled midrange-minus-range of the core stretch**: 594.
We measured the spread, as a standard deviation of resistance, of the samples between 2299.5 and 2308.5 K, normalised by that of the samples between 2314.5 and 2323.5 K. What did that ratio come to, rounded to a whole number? 1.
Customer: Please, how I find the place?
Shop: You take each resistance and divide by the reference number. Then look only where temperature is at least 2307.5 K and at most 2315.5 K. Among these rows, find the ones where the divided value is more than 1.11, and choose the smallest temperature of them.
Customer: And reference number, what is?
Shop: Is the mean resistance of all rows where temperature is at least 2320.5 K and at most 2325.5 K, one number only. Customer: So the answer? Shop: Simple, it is 2308.0 K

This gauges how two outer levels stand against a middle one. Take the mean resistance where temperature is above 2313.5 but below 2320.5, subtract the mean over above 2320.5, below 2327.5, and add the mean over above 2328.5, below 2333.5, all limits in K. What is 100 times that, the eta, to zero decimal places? 3745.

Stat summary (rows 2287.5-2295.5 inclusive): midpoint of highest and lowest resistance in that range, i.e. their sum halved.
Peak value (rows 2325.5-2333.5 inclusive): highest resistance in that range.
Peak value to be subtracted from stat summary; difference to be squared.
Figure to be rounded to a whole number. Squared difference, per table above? 70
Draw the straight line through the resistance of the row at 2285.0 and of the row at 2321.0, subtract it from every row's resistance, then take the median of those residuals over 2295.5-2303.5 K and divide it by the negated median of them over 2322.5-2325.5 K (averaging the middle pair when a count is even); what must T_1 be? 1.8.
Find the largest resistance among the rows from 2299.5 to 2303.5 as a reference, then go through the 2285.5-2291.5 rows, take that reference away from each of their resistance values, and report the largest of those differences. -18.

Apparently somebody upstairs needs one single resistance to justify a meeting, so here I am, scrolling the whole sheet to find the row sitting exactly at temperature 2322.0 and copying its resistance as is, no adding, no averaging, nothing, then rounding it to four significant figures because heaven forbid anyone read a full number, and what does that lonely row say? 36.51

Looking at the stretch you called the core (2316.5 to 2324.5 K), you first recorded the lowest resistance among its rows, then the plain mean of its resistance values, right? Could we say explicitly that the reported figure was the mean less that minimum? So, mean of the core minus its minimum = 3.4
